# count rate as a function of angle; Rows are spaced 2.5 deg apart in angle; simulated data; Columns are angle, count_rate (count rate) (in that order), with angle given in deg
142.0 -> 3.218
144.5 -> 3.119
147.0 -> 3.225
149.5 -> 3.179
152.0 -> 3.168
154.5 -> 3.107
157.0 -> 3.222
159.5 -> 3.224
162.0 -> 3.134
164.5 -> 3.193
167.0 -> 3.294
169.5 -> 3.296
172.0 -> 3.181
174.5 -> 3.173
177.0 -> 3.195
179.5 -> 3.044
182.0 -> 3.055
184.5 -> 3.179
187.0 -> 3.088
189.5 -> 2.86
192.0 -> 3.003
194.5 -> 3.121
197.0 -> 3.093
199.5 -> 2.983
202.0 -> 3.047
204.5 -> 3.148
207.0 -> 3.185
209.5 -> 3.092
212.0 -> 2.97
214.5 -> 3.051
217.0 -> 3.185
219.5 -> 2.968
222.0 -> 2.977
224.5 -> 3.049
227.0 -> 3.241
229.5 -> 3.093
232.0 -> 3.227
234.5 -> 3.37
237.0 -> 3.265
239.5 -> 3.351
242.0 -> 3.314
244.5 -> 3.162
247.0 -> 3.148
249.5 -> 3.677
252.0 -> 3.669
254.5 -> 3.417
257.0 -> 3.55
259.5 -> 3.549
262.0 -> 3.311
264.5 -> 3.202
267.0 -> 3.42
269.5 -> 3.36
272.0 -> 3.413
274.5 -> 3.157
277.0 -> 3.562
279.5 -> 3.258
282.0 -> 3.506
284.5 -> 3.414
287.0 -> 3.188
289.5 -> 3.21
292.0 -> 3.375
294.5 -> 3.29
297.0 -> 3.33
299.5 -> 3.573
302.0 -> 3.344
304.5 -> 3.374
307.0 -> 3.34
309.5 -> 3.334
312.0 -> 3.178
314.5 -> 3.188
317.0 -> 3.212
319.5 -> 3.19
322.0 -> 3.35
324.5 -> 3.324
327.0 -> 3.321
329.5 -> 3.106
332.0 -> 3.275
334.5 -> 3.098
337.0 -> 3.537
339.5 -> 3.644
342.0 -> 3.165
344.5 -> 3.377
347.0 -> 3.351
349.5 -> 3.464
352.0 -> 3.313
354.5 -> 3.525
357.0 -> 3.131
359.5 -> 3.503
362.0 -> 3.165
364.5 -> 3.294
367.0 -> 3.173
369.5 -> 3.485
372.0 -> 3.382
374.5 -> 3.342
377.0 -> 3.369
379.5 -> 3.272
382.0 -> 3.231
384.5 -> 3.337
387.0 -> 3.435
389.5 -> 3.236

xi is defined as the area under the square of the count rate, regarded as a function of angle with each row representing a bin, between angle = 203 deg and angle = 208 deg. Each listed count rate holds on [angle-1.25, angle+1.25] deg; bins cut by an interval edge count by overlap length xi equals 50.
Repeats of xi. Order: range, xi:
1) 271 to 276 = 54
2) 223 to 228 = 49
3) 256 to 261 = 63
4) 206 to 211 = 49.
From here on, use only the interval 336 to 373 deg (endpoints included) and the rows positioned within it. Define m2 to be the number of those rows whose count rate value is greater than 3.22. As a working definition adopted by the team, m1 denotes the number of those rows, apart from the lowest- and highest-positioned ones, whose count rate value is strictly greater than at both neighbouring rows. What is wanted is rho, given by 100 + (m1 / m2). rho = 101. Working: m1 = 7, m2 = 11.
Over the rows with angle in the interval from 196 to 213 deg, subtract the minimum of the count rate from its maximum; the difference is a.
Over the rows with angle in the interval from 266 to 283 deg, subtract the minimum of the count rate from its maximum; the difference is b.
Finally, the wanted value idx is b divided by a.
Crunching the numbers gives 1.9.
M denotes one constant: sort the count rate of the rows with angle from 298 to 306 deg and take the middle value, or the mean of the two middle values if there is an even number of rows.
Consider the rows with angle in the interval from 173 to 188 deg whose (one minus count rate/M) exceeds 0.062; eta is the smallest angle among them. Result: 179.5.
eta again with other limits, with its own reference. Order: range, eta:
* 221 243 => 222.0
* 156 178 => 162.0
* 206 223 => 209.5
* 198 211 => 199.5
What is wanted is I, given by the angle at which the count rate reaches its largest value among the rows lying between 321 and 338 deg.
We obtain 337.0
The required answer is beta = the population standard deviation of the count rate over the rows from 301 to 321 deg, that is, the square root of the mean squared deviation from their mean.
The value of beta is 0.079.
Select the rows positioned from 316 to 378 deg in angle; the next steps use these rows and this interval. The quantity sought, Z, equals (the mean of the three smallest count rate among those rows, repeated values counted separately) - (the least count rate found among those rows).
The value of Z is 0.014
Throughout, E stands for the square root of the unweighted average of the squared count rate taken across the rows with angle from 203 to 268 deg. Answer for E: 3.26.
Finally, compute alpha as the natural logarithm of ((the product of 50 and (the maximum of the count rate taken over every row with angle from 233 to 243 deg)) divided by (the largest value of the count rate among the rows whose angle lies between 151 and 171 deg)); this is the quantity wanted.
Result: 3.93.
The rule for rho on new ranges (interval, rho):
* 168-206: 103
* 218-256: 100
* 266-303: 100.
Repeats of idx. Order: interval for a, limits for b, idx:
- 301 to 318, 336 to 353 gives 2.4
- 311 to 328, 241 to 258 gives 3.1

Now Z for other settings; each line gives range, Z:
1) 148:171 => 0.029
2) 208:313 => 0.004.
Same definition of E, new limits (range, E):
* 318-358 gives 3.33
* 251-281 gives 3.41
